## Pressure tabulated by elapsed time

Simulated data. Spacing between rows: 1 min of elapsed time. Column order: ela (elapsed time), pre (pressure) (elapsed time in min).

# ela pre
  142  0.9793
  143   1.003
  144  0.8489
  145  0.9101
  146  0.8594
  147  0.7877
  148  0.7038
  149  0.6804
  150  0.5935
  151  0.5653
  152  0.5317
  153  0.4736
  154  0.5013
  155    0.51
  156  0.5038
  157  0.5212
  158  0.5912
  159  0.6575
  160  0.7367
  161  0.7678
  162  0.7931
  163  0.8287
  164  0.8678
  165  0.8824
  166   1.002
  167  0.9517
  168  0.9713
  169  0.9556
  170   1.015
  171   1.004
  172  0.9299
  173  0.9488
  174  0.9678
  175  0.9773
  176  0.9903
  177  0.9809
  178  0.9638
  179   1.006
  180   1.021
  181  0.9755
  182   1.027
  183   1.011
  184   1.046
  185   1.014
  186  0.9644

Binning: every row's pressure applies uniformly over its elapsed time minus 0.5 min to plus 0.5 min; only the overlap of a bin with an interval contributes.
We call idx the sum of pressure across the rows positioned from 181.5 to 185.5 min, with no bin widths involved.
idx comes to 4.10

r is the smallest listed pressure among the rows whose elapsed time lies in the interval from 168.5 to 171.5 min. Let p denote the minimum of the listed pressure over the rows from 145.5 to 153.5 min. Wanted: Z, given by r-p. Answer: 0.48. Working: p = 0.4736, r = 0.9556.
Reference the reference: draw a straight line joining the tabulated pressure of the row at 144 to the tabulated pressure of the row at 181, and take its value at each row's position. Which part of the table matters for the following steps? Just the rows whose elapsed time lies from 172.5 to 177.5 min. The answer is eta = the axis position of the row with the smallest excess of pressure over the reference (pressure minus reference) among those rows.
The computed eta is 173 min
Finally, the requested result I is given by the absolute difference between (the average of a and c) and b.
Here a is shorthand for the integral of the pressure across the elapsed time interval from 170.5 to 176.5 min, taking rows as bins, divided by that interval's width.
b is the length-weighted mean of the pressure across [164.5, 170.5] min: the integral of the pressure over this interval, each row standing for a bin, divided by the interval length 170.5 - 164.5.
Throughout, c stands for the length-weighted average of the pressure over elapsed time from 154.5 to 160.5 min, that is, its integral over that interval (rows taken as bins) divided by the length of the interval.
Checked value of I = 0.18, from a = 0.970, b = 0.96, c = 0.59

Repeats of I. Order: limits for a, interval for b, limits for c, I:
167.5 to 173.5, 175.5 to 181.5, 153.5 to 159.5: 0.23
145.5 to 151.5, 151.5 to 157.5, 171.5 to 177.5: 0.33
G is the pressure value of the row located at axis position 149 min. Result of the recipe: 0.6804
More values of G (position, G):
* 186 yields 0.9644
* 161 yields 0.7678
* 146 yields 0.8594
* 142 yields 0.9793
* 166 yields 1.002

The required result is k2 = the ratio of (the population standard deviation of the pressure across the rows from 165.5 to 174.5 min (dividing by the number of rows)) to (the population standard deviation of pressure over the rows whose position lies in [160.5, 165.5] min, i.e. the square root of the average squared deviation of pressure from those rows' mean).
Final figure 0.6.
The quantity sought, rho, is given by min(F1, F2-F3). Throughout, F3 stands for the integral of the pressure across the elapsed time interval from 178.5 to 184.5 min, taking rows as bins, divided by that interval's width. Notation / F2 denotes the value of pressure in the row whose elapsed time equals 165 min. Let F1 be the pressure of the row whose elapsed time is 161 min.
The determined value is -0.13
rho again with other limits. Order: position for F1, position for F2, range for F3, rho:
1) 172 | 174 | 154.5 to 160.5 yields 0.38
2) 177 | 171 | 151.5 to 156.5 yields 0.50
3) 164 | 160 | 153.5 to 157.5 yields 0.23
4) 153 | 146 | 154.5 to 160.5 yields 0.27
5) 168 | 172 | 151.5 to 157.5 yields 0.42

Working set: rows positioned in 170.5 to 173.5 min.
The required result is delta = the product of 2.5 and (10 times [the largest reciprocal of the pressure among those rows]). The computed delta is 26.9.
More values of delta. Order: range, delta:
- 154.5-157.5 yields 49.6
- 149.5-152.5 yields 47.0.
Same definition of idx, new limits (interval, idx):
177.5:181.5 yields 3.97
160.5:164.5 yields 3.26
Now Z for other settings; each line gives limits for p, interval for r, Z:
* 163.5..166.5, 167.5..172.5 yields 0.06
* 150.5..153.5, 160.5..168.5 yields 0.29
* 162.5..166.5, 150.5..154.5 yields -0.36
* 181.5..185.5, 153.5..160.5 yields -0.51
